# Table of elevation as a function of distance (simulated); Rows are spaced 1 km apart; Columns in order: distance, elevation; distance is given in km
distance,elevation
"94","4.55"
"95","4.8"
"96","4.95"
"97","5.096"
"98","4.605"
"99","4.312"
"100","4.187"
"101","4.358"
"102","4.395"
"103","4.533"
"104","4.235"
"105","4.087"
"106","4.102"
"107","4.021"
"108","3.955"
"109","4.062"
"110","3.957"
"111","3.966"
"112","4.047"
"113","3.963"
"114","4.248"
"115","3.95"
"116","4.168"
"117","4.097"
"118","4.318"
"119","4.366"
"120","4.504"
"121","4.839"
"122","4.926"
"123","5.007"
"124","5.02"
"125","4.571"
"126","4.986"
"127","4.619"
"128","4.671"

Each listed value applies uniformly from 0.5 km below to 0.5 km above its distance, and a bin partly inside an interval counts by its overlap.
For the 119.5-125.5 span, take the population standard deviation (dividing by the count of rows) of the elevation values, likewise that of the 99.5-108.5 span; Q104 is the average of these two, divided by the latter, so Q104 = 1.1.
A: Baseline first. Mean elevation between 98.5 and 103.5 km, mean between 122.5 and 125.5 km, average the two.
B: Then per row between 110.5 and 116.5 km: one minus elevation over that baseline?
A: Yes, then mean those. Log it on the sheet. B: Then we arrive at 0.12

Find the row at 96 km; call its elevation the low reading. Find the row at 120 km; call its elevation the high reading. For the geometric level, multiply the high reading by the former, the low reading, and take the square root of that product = 4.7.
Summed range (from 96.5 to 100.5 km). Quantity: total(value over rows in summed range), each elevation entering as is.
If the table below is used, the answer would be 18.2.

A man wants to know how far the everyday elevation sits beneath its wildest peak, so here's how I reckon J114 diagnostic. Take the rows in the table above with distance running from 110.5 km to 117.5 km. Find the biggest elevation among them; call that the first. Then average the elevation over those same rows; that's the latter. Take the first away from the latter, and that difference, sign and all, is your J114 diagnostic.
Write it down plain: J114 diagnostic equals -0.185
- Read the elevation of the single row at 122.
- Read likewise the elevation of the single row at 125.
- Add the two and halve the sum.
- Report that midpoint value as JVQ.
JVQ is 4.75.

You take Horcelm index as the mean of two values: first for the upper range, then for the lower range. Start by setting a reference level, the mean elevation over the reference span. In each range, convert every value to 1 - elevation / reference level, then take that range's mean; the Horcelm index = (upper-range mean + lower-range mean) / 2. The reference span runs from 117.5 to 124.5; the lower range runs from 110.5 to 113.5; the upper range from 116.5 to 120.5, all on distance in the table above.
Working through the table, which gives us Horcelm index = 0.12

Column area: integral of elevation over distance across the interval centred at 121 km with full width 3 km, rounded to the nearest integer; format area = 14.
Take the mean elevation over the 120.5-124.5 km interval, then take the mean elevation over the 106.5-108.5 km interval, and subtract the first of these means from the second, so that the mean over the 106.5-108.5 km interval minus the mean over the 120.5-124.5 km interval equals -1.0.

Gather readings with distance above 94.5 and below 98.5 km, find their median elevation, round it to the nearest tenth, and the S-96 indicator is 4.9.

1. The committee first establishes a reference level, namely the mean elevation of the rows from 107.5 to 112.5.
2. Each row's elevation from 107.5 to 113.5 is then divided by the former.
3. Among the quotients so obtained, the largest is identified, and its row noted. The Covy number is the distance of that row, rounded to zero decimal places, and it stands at 109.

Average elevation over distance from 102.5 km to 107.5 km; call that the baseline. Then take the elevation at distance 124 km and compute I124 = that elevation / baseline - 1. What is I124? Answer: 0.20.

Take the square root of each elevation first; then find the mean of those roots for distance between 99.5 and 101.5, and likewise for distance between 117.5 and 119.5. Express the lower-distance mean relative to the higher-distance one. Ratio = 0.99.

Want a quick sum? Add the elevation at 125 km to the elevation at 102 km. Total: 9.0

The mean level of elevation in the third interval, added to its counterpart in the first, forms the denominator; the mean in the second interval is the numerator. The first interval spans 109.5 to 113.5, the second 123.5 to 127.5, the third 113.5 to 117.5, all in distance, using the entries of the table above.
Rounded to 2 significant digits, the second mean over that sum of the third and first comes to 0.59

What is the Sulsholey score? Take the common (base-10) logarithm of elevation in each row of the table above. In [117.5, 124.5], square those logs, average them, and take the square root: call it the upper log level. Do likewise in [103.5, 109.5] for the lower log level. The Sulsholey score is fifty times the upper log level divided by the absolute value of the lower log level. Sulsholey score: 55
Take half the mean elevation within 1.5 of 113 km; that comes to 2.04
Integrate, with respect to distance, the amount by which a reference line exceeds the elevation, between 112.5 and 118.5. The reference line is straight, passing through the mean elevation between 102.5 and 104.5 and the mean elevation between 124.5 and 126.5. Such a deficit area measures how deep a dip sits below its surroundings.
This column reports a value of 2.9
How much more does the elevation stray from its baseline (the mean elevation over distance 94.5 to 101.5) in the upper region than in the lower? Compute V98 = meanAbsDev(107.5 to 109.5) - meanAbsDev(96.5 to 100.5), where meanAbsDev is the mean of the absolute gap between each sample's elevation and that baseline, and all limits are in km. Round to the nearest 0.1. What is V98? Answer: 0.3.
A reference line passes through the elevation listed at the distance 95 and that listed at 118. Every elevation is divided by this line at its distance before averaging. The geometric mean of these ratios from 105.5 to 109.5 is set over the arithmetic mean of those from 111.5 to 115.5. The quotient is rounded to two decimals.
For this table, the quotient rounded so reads 0.97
